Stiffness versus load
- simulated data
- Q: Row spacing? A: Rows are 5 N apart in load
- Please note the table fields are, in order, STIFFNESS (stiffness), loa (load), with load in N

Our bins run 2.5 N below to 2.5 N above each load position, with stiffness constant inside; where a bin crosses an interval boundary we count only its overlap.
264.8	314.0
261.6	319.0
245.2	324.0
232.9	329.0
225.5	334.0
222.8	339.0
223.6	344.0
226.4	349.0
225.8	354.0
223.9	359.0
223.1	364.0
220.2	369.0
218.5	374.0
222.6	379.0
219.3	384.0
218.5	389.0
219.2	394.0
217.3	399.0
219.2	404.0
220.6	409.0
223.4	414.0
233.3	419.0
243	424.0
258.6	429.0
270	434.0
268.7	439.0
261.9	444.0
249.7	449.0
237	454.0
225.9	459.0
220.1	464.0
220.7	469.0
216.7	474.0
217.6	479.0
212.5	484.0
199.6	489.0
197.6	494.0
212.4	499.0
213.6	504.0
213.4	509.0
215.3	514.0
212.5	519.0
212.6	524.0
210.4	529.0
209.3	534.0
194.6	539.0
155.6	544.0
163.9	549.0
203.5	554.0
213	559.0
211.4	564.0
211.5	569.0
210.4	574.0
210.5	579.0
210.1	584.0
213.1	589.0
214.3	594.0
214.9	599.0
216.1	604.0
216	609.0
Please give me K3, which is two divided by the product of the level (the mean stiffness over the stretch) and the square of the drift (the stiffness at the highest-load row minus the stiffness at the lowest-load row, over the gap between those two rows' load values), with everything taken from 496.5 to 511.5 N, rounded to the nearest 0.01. 0.94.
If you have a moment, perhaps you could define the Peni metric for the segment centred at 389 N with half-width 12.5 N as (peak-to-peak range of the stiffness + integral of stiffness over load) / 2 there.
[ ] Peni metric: 2745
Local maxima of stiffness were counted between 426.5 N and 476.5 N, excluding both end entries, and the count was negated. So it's -2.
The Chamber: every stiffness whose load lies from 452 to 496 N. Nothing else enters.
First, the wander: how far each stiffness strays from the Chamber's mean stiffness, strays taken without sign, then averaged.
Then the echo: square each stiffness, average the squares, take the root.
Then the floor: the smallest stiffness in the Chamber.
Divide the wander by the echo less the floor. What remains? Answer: 0.46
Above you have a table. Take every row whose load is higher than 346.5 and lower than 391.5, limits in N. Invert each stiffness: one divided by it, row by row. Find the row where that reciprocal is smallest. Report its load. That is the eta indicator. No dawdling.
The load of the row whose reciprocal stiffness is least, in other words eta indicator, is 349.0 N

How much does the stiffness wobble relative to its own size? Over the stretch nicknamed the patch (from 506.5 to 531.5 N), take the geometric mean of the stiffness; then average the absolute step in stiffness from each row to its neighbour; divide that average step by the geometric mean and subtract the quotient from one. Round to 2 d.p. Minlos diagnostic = 0.99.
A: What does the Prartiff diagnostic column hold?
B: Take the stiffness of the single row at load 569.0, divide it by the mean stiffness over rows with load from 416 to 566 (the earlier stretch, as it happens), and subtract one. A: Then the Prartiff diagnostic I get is -0.035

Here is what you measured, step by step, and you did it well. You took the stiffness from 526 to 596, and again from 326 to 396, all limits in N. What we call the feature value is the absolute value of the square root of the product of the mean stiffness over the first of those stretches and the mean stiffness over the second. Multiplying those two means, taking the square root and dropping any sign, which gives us 212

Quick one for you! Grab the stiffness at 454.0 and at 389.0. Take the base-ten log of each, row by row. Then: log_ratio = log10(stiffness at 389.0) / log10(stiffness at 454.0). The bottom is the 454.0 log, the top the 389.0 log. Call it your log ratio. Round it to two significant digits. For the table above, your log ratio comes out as 0.99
